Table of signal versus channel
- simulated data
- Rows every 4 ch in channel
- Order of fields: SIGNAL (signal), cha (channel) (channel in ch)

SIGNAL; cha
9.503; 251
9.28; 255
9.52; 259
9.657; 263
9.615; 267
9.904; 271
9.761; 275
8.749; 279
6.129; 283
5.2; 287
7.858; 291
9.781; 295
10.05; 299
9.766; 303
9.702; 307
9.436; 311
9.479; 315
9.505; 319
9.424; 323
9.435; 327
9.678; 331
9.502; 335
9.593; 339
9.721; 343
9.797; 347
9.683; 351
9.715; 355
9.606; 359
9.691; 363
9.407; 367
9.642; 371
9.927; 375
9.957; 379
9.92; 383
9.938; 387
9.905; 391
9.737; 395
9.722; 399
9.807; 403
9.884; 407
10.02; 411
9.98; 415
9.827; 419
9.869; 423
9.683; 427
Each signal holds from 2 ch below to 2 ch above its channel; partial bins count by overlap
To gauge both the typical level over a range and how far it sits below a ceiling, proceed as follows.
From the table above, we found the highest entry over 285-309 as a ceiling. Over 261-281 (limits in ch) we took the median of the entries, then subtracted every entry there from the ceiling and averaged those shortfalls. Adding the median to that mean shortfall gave 10.2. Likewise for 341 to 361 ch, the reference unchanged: 10.1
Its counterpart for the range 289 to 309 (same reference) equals 10.4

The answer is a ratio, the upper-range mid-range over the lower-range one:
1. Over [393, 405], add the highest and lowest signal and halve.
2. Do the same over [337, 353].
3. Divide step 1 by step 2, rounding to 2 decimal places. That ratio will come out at 1.01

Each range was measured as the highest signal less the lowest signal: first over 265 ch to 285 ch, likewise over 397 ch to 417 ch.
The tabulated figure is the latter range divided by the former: 0.1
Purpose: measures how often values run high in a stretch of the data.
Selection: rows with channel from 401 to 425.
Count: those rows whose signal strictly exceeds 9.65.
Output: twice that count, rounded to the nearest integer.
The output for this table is 12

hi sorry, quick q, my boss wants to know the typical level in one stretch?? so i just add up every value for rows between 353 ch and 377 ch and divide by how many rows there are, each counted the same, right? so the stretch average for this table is 9.66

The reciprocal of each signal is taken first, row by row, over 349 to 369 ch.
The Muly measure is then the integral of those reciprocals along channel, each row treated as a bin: 2.1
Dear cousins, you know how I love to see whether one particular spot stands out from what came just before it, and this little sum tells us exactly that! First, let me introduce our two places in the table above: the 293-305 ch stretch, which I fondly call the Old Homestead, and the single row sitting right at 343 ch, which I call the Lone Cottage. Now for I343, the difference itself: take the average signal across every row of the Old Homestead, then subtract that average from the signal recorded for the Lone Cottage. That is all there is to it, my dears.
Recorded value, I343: -0.14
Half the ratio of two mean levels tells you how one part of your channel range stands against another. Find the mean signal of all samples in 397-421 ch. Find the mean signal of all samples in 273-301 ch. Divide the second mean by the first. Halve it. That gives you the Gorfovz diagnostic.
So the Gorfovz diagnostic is 0.416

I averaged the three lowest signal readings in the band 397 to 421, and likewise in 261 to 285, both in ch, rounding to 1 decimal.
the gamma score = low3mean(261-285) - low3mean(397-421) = -1.6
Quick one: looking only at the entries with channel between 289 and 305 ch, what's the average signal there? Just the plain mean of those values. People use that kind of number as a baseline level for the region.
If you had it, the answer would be 9.4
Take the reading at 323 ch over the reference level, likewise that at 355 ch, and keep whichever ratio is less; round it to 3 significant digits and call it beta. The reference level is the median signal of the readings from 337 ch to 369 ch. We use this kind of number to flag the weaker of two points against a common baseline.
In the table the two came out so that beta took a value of 0.973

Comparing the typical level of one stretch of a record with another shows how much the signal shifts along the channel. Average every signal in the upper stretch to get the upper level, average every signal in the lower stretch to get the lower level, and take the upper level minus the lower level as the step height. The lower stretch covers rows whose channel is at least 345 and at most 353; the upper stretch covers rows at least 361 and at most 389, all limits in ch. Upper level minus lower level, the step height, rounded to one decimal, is 0.0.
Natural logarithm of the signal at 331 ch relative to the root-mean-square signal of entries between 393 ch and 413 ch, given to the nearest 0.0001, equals -0.0161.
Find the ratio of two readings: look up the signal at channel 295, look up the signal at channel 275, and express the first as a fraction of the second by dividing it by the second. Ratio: 1.00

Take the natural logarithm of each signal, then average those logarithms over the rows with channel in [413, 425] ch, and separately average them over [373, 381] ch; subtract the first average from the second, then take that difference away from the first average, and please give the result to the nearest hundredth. 2.29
